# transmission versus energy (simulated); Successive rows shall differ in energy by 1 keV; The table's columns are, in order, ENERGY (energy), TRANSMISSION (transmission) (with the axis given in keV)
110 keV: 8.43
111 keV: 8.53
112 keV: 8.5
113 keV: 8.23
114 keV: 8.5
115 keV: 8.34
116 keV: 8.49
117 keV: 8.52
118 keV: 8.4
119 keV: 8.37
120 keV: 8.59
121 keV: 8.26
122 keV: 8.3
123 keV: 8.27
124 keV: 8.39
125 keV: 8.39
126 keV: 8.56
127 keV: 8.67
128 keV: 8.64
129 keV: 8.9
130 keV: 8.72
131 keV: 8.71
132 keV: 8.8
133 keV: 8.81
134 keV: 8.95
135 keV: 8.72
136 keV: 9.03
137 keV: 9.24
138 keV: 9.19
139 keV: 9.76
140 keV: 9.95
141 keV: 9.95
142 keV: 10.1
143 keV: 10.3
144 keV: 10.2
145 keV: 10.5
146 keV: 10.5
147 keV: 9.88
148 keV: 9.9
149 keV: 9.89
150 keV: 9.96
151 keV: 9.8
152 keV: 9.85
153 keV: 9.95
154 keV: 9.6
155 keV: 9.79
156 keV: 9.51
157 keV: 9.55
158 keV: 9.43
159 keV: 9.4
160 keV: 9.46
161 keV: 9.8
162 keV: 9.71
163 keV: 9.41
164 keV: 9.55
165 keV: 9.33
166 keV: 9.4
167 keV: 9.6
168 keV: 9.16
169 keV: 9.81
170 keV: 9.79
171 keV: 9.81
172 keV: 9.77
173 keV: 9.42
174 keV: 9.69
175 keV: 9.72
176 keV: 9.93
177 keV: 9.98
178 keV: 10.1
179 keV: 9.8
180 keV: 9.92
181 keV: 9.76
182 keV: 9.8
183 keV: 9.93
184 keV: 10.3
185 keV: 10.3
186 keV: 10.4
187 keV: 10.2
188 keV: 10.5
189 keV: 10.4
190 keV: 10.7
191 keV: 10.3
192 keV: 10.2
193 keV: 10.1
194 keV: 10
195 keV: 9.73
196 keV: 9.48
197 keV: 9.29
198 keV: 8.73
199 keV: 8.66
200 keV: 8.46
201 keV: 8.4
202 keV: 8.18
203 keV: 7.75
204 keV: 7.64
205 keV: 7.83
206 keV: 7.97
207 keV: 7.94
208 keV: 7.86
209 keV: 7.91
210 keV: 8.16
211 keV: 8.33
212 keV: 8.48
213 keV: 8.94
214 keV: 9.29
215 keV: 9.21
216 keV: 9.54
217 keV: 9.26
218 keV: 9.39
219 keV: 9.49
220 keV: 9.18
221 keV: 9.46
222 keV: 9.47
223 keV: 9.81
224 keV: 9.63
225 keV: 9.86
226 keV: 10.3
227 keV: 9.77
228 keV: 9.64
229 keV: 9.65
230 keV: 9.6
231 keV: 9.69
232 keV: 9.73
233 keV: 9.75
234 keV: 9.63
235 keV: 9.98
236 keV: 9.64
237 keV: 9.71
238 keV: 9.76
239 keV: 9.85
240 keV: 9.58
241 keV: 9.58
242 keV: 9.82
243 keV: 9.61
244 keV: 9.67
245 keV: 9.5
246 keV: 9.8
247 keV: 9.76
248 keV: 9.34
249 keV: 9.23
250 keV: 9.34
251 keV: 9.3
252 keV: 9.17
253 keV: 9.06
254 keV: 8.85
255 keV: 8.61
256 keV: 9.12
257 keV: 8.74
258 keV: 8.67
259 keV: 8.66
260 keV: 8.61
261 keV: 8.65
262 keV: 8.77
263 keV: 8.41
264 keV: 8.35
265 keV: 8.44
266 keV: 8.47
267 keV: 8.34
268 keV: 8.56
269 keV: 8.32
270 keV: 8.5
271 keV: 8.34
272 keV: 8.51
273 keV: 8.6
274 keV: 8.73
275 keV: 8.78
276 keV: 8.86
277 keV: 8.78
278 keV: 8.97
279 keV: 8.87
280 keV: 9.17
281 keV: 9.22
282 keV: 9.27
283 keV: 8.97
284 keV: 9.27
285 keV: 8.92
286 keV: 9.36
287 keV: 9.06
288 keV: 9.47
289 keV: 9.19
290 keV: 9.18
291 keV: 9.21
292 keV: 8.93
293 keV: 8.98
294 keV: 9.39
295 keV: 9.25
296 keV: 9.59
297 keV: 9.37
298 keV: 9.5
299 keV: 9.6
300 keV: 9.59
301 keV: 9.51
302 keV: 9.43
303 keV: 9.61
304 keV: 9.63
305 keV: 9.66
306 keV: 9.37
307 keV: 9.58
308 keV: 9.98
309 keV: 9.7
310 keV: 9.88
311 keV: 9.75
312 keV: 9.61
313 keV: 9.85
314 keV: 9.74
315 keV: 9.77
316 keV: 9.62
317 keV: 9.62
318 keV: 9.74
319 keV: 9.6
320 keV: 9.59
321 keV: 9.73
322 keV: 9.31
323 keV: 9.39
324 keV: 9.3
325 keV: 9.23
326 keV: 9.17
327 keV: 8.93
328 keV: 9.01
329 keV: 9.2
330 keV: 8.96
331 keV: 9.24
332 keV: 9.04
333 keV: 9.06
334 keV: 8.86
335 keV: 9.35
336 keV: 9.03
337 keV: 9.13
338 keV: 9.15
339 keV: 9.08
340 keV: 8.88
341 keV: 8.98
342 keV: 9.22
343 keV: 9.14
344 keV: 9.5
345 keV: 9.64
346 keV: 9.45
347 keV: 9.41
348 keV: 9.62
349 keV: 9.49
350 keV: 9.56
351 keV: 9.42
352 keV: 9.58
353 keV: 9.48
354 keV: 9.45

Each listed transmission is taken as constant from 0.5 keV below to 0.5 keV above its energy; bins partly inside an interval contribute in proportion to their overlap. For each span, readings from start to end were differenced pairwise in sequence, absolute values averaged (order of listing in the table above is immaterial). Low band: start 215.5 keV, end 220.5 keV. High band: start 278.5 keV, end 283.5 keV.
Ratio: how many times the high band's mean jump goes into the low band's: 1.2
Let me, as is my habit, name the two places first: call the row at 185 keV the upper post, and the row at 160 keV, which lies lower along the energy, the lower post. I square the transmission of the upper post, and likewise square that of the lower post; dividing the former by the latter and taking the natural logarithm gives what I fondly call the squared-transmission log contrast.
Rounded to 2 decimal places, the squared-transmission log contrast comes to 0.17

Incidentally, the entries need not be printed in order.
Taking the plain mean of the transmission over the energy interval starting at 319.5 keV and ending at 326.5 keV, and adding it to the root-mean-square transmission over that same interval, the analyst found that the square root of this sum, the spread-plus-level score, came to 4.33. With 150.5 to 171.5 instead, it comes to 4.38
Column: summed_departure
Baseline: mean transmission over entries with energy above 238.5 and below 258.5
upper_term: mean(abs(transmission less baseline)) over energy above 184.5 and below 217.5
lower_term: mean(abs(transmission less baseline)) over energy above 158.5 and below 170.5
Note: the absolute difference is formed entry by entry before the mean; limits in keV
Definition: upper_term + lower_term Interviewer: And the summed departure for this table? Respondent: 1.11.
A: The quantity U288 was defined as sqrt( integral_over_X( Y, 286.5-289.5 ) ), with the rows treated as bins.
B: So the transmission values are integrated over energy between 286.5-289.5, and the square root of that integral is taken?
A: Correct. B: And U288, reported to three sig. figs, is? 5.26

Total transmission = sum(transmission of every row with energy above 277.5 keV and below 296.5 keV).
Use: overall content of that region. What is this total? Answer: 174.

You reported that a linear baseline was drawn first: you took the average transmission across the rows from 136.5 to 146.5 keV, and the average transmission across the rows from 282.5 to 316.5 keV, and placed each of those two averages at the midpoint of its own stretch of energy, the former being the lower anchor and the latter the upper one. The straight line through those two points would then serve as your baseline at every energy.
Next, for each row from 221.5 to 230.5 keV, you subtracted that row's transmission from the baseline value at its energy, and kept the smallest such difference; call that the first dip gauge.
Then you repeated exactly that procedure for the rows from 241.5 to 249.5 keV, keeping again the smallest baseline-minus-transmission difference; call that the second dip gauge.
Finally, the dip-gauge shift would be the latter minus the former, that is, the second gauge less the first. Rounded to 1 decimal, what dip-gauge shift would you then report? 0.4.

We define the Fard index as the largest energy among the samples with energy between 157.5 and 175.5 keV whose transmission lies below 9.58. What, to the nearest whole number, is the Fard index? 173 keV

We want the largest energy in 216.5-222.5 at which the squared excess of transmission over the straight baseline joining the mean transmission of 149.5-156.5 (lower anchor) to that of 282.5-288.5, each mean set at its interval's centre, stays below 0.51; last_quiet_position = 222 keV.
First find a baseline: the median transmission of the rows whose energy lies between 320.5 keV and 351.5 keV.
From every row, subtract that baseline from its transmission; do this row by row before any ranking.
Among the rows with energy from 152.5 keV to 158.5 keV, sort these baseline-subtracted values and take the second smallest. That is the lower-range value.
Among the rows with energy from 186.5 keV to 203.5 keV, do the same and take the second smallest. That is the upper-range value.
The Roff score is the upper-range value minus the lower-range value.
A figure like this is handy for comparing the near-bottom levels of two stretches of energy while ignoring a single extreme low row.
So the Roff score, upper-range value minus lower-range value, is -1.3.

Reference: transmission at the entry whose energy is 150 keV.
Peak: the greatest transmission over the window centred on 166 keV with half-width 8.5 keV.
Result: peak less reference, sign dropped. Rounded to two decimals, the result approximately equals 0.15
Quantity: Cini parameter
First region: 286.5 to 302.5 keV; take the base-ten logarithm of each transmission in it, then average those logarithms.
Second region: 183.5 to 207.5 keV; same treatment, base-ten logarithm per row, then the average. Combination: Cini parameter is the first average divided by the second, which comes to 1.00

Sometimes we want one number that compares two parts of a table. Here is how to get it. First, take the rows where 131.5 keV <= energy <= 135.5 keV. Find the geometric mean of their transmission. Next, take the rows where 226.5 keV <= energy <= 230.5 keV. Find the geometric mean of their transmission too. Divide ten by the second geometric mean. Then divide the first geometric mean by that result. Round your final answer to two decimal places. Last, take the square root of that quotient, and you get 2.92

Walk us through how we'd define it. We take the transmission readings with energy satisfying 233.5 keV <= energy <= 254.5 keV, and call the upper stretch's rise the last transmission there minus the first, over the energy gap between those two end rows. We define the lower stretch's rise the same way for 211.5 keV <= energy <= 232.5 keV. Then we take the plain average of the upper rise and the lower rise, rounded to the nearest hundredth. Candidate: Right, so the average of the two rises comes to 0.01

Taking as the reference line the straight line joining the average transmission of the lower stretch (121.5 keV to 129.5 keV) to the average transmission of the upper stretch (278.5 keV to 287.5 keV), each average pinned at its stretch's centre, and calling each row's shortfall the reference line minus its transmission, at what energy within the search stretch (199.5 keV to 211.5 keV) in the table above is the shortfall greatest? 204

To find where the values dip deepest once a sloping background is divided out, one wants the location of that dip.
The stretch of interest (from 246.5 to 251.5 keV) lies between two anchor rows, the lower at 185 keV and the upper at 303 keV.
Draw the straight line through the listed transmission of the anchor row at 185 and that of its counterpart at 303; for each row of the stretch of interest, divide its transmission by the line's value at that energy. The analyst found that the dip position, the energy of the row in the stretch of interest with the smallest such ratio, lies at 249 keV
